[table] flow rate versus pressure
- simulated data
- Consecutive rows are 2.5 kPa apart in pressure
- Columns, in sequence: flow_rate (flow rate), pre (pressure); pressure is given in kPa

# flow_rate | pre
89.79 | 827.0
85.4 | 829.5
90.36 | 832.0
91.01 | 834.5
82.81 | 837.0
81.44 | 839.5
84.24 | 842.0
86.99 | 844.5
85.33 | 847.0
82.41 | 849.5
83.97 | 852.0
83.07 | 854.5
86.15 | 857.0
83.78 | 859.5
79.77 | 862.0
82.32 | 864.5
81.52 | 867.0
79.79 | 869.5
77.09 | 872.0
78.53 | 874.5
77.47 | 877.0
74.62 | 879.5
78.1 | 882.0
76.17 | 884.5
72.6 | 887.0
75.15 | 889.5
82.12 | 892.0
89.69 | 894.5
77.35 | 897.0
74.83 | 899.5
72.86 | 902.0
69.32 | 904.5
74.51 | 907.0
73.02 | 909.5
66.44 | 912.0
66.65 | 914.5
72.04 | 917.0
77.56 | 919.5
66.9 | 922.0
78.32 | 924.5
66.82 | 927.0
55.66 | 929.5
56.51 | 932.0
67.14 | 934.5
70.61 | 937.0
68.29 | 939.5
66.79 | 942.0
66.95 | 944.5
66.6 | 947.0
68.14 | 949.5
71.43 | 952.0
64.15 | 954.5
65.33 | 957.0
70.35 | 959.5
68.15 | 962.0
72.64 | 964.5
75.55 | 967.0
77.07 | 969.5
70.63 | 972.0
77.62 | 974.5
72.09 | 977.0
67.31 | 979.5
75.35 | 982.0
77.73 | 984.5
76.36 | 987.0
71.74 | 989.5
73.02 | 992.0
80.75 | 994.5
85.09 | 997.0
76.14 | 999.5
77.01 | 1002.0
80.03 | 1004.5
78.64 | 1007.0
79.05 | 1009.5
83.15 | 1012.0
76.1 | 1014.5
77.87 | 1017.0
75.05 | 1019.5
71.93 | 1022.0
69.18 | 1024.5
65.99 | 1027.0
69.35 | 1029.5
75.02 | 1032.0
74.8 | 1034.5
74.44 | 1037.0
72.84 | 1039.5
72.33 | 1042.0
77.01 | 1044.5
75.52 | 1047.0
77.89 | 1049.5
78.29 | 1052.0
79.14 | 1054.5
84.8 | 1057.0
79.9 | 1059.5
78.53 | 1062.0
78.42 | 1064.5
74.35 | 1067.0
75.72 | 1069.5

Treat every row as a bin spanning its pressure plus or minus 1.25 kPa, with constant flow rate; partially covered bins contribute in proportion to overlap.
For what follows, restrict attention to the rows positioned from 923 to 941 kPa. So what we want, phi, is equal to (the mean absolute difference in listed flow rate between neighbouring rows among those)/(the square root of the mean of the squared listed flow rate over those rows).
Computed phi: 0.100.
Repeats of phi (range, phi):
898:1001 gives 0.065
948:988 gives 0.059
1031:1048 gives 0.020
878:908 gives 0.061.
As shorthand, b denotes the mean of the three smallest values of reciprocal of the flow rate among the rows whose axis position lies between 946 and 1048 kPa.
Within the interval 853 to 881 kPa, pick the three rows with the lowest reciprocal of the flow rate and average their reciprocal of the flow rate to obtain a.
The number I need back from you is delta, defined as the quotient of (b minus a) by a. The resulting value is 0.02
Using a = 0.0119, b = 0.0121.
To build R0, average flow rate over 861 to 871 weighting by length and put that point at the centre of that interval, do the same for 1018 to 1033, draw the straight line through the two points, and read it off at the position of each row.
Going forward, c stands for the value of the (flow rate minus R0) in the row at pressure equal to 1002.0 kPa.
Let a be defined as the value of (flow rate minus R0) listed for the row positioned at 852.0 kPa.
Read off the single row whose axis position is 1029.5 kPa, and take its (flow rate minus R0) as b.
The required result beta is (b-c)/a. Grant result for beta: -2.6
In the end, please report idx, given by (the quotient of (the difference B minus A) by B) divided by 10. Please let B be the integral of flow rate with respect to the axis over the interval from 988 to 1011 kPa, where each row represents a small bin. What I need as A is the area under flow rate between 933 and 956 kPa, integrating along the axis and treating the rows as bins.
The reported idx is 0.0133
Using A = 1556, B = 1794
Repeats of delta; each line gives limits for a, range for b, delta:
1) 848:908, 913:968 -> 0.12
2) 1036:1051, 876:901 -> -0.08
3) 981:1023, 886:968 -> 0.00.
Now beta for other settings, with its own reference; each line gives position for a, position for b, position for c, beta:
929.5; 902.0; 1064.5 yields 0.7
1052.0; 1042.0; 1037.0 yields -0.2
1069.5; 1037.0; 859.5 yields 0.2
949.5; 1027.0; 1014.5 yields 1.2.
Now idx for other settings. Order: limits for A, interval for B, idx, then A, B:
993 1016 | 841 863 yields 0.0011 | 1828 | 1848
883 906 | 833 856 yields 0.0094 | 1763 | 1947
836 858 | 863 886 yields -0.0026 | 1849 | 1802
